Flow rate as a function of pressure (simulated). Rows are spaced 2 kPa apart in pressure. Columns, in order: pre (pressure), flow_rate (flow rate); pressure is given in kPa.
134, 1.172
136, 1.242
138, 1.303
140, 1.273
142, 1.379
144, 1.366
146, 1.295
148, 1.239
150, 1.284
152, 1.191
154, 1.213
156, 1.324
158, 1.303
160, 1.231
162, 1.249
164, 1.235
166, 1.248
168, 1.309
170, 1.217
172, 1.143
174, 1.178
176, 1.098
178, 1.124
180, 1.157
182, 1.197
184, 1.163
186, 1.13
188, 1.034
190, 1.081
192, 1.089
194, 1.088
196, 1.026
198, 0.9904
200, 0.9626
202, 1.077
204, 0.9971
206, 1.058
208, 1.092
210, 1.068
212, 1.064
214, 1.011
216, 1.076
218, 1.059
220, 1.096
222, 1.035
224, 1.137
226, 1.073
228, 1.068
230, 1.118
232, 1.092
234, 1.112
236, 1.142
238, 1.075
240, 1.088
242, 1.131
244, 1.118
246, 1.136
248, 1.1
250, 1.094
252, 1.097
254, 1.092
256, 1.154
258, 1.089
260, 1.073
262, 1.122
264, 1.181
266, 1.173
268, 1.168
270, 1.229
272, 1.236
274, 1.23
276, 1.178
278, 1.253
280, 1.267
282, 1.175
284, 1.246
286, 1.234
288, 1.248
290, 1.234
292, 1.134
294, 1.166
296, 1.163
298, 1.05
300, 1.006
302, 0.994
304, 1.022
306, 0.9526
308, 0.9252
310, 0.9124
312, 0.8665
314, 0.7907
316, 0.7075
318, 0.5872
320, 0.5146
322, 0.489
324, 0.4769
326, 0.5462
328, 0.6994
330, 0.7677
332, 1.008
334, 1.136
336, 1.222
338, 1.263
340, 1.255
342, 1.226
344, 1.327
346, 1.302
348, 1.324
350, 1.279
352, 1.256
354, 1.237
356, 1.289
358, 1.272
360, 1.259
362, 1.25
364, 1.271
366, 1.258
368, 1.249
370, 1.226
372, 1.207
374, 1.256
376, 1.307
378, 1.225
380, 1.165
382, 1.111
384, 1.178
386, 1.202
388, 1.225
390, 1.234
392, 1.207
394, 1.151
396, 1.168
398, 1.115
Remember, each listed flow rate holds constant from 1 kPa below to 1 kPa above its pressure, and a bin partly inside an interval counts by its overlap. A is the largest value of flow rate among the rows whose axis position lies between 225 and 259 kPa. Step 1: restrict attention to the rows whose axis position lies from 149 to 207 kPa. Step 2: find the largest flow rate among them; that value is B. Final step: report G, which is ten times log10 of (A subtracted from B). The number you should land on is -8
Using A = 1.154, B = 1.324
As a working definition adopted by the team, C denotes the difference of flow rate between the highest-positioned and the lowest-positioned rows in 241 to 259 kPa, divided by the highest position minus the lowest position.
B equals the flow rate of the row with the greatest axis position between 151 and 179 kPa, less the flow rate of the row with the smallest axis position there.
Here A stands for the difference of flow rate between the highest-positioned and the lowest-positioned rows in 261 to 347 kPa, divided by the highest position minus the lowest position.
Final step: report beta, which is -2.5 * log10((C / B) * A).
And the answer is 10.2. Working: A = 0.002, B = -0.07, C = -0.0026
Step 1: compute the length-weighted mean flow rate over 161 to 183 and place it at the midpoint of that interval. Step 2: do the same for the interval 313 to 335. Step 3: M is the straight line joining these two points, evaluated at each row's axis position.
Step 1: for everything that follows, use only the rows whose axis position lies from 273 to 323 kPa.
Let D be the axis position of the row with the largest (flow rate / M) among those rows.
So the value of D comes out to 288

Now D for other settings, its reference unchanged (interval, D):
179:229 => 224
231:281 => 280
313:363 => 362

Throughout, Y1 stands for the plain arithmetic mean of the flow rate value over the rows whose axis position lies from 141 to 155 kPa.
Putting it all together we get 1.28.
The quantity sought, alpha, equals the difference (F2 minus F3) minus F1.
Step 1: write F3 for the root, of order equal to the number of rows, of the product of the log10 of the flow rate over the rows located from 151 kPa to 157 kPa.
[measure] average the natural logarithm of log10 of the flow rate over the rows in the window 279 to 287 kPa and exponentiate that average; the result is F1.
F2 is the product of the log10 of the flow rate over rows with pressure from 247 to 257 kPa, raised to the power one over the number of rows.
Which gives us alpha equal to -0.137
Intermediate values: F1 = 0.089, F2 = 0.043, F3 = 0.092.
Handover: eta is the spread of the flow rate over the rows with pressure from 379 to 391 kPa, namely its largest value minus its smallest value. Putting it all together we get 0.12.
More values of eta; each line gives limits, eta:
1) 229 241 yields 0.07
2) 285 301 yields 0.24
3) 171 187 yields 0.10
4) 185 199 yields 0.14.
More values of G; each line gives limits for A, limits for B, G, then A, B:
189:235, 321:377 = -7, 1.137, 1.327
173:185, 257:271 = -15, 1.197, 1.229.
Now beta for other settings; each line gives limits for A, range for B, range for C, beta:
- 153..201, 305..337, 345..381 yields 10.2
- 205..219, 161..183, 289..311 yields 11.5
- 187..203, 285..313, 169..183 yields 12.1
